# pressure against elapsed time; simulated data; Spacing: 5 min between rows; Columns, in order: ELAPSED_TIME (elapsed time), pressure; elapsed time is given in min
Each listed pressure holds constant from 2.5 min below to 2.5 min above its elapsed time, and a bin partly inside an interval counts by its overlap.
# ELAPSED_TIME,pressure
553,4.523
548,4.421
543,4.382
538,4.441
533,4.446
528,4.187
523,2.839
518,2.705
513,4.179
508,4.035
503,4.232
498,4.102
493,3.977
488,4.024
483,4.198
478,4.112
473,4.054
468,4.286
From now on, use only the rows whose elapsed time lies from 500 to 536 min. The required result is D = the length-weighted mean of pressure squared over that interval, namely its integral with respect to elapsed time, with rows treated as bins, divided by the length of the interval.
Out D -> 15.0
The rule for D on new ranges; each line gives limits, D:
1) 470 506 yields 16.8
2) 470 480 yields 16.7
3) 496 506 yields 17.3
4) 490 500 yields 16.3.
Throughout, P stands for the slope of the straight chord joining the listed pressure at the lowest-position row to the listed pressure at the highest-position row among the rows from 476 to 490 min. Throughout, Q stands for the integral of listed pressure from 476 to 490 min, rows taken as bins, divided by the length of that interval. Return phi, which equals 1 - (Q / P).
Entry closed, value 469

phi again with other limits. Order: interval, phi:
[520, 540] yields -36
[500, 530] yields 2054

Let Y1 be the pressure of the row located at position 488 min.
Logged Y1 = 4.024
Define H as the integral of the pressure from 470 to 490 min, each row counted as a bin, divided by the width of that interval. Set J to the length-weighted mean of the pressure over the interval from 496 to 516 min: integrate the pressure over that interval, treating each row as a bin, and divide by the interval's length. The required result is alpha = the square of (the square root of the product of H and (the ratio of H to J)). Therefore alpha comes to 4.1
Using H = 4.10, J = 4.1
